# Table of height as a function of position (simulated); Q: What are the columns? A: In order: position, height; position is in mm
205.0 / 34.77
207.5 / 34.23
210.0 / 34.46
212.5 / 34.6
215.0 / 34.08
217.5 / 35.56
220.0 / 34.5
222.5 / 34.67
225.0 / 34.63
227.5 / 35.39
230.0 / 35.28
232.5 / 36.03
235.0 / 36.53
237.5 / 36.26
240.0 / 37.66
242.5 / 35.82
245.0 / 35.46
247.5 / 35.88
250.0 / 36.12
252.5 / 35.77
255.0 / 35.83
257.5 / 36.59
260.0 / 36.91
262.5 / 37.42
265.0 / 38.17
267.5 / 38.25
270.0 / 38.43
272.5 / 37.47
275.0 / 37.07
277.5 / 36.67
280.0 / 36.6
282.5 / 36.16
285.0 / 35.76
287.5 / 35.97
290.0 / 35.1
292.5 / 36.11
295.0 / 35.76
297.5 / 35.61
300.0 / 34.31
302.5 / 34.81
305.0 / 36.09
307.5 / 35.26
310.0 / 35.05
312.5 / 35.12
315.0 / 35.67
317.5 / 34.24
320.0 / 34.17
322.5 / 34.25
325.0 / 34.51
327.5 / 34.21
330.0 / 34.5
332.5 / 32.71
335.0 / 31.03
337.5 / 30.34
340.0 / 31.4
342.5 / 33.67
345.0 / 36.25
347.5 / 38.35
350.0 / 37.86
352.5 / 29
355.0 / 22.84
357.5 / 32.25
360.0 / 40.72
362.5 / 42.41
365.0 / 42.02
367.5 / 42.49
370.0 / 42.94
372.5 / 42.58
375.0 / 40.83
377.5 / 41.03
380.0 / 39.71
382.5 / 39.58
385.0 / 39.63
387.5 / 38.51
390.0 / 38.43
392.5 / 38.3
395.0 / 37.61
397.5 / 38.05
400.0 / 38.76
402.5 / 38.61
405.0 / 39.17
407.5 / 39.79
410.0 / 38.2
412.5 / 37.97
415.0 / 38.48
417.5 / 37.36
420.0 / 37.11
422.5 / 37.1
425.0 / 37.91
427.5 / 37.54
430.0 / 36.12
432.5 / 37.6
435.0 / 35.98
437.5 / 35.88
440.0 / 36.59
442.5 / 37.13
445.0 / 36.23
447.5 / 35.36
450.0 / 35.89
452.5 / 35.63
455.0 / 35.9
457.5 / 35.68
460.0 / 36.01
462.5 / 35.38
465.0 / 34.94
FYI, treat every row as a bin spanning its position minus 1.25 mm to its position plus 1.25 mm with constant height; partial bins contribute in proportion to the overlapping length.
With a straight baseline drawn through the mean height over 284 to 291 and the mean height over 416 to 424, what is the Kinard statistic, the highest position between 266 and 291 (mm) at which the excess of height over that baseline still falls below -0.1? 290.0 mm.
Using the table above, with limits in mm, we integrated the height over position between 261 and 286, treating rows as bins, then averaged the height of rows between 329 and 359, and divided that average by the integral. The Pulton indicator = 0.035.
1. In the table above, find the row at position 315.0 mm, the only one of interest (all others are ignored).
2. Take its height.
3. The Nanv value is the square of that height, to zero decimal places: 1272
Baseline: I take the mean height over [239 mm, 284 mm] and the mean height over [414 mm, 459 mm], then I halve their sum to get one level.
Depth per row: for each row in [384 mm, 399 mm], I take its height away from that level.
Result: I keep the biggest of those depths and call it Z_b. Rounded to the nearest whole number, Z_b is -1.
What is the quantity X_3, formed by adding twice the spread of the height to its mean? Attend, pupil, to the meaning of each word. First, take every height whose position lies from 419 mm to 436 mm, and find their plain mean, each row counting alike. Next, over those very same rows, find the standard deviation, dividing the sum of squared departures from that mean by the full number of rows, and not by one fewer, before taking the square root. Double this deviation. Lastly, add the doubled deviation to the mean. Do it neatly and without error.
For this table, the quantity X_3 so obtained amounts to 38.4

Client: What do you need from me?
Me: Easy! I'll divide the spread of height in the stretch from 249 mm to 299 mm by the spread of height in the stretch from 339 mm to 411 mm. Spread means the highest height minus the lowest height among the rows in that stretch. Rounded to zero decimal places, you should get 0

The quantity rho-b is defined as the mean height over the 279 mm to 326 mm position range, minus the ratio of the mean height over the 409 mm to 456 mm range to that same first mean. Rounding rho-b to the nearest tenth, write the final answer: 34.2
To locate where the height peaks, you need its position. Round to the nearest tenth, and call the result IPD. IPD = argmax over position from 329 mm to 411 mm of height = 370.0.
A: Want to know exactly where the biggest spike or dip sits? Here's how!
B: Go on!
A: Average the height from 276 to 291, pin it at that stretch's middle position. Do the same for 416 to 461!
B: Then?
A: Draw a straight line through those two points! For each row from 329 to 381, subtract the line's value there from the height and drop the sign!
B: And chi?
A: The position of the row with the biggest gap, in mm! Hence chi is 355.0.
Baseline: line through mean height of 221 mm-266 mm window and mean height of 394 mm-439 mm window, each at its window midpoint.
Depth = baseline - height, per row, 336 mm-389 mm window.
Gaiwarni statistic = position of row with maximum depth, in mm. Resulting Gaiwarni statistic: 355.0 mm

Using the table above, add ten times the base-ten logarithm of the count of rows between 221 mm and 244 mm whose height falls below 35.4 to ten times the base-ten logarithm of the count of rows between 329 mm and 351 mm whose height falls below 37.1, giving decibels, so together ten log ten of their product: 14.5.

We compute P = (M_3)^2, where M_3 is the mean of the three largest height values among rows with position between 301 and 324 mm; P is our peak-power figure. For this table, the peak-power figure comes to 1273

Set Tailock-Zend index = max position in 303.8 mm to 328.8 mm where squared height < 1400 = 327.5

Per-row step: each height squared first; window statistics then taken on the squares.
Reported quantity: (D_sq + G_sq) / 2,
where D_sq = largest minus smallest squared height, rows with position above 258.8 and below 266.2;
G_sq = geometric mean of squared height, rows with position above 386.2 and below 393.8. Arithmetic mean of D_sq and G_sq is 785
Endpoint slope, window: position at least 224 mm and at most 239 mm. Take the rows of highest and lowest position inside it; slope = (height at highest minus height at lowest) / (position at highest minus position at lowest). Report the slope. 0.13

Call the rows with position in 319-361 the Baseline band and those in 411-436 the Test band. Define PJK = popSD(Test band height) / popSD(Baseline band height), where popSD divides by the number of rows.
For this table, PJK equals 0.2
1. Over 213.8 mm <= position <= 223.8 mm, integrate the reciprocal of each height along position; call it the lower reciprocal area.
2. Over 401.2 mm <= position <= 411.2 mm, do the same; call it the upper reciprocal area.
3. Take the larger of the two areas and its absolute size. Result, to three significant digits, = 0.288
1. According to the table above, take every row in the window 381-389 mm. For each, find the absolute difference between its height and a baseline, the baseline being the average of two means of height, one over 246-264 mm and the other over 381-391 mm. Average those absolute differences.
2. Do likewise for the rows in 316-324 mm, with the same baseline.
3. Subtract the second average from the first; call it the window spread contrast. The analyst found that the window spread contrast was -1.9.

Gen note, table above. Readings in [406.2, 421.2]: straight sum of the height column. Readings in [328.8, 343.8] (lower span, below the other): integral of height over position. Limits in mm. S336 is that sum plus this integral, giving 713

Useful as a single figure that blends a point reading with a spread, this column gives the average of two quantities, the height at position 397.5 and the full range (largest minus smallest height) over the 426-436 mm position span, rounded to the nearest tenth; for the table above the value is 19.8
